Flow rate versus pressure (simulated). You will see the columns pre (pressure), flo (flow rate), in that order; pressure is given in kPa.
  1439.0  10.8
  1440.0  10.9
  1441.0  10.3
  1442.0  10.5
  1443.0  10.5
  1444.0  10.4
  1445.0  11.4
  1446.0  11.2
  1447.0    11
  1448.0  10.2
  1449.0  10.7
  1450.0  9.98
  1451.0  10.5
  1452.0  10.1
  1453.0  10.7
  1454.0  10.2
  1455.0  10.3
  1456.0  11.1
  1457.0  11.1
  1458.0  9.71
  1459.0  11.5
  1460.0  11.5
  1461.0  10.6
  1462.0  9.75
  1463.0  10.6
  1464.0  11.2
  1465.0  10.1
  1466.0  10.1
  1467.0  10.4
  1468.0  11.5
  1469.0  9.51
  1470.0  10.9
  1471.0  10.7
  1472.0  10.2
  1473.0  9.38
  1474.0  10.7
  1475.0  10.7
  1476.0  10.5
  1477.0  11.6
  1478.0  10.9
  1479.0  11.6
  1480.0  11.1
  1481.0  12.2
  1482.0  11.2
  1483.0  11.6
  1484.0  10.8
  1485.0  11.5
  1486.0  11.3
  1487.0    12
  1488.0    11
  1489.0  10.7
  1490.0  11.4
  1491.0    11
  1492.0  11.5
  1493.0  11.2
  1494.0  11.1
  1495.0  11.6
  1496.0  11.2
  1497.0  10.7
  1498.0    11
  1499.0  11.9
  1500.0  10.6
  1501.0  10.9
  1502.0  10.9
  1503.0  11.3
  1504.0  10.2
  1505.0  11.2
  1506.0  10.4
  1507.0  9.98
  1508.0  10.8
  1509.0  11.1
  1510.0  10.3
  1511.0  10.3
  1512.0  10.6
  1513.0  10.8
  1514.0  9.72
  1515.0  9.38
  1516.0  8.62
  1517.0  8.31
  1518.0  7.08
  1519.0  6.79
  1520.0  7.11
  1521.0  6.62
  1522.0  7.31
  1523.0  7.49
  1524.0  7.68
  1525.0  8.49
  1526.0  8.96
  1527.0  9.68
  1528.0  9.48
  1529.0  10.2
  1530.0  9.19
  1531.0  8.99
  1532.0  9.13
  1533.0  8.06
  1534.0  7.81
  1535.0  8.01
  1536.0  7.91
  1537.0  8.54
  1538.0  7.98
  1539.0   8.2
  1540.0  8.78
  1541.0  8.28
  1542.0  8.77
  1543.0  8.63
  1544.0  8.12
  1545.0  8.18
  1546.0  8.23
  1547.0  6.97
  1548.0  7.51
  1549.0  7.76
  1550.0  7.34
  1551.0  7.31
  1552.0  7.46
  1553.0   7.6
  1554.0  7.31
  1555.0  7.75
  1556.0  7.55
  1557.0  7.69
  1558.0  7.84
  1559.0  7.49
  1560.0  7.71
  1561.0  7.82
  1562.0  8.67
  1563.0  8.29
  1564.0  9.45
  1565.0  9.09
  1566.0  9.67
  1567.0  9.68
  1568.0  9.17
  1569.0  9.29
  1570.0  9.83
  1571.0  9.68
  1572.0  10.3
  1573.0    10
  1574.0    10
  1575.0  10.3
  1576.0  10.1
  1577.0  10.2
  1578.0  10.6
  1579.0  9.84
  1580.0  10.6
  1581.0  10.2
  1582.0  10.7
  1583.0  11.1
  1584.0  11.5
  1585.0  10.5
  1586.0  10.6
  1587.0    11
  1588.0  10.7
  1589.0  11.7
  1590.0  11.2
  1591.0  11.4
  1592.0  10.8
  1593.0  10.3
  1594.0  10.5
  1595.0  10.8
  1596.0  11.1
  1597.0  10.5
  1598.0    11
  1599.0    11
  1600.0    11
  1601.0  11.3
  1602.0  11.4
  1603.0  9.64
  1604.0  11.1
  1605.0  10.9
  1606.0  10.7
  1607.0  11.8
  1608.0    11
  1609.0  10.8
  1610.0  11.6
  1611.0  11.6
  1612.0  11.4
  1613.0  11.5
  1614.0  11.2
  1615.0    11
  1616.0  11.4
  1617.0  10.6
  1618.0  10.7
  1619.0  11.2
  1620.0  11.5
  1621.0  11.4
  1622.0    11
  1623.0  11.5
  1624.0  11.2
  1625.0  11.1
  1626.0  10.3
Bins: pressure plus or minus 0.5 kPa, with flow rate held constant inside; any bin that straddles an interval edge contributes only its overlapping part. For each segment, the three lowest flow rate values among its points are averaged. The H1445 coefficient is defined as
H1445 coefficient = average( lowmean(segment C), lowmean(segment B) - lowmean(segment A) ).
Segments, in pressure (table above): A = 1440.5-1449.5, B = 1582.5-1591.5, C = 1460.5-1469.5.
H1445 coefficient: 5.0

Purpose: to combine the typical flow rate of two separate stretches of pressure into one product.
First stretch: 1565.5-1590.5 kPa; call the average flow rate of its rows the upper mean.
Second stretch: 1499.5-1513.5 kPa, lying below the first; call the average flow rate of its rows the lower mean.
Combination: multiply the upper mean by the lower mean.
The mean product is 110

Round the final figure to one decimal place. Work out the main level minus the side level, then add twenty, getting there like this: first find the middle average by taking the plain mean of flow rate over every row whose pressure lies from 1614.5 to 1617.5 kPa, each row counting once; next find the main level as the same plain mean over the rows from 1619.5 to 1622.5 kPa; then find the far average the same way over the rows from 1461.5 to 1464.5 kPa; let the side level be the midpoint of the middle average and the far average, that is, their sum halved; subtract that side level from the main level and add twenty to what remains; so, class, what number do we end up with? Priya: 20.5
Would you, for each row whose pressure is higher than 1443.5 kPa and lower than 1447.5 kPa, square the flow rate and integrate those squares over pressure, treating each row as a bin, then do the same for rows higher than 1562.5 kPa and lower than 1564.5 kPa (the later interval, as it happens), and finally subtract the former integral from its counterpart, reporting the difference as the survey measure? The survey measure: -327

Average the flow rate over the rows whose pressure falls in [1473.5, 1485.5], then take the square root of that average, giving 3.35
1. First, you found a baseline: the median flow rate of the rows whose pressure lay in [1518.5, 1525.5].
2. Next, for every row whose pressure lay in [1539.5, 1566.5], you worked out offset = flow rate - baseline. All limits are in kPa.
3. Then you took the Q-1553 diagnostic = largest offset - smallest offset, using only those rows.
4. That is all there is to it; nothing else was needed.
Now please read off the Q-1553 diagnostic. 2.7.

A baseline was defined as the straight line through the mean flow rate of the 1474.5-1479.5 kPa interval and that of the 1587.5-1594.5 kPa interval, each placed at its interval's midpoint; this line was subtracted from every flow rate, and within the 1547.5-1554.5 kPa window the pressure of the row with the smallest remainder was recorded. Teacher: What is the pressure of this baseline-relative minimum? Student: 1551.0 kPa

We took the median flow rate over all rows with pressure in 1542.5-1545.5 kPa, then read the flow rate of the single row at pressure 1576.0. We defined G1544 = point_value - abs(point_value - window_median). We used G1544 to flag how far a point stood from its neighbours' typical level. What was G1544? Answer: 8.2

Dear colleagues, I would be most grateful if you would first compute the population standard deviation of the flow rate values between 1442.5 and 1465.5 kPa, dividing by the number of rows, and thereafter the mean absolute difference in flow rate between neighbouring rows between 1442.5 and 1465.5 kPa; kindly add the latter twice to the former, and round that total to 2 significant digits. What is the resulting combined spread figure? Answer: 1.8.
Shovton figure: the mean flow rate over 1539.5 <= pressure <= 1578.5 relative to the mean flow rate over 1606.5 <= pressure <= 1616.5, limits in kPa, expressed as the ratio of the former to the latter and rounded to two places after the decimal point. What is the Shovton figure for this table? 0.76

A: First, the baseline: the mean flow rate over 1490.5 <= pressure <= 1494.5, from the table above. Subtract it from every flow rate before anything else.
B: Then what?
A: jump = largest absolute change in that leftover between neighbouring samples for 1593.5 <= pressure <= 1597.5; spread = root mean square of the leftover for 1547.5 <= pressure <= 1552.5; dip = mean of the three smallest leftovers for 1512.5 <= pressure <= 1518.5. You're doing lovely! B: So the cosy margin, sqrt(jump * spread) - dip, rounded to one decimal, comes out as 4.7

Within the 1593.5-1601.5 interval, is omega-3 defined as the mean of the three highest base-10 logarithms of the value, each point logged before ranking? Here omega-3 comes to 1.05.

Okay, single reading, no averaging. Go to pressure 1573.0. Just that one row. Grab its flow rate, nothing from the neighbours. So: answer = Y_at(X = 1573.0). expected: 10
